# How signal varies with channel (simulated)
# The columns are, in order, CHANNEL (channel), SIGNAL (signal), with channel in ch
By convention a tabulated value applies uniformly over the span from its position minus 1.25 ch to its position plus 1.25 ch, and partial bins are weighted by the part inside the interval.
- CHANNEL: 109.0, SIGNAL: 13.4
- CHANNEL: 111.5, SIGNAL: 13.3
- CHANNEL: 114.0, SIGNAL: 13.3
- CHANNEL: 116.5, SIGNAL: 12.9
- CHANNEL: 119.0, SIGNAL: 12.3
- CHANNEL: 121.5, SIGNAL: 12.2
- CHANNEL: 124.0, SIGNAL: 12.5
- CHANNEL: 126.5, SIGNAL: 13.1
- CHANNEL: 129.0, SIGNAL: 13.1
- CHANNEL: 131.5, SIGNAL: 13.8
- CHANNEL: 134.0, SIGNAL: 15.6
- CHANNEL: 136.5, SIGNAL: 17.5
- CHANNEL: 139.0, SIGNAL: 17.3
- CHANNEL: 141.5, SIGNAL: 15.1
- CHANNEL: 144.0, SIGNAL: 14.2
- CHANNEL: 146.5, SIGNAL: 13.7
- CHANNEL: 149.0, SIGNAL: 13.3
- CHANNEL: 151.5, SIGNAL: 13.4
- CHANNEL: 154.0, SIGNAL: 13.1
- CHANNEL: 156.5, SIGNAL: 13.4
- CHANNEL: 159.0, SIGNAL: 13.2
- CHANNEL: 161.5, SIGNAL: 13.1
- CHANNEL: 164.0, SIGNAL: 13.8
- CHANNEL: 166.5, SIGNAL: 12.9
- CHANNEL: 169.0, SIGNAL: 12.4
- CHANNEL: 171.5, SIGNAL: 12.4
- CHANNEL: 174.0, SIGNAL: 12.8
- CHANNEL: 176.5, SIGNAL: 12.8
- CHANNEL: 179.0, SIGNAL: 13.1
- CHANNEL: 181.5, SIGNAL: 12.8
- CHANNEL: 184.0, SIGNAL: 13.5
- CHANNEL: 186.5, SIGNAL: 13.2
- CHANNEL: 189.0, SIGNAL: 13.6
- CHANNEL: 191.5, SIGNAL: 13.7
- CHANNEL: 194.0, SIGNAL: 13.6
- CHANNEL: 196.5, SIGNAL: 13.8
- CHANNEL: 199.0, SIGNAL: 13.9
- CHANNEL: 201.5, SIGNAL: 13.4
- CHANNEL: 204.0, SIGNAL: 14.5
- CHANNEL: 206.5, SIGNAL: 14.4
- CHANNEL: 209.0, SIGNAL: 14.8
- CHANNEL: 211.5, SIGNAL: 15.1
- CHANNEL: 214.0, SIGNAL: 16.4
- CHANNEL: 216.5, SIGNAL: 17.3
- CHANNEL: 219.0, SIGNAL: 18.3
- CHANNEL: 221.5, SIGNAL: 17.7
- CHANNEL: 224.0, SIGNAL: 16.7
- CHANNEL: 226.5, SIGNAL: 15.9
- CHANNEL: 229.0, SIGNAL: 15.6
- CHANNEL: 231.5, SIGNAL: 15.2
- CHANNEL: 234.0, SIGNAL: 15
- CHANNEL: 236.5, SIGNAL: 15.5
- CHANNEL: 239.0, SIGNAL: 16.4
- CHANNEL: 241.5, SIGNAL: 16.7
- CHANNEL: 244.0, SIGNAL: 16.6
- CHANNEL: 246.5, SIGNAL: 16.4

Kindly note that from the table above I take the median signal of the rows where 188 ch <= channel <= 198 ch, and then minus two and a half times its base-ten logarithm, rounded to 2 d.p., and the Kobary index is -2.84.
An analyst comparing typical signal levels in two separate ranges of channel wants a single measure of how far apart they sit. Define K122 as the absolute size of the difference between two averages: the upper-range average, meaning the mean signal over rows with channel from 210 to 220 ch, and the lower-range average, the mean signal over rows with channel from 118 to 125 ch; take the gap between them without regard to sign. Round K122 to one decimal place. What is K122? 4.4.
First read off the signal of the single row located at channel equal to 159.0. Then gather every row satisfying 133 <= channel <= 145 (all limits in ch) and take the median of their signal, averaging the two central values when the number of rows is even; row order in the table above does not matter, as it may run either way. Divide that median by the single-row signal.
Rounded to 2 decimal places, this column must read 1.18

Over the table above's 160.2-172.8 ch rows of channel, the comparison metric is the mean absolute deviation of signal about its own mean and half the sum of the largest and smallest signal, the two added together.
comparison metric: 13.5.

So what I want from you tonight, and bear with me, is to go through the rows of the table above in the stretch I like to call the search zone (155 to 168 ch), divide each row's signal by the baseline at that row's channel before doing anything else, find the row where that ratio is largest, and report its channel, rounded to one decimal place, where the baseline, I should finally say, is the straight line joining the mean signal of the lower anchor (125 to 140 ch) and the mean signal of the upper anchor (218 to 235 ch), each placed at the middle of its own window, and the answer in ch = 164.0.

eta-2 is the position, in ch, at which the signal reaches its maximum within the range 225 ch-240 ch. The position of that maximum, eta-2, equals 239.0 ch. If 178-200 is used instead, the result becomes 199.0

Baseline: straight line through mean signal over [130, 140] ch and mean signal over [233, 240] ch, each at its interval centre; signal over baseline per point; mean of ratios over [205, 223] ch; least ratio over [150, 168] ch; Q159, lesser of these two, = 0.81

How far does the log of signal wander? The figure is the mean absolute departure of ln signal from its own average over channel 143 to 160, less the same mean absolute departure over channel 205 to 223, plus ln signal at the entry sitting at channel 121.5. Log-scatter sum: 2.44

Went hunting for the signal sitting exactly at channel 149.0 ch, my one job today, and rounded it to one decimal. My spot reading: 13.3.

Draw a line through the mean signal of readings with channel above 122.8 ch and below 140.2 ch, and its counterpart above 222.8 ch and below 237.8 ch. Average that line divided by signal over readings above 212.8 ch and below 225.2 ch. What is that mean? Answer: 0.90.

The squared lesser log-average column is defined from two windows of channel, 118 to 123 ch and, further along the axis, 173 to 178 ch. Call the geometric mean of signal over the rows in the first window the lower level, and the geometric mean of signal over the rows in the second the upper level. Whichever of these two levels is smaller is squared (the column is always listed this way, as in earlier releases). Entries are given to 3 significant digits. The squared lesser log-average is 150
